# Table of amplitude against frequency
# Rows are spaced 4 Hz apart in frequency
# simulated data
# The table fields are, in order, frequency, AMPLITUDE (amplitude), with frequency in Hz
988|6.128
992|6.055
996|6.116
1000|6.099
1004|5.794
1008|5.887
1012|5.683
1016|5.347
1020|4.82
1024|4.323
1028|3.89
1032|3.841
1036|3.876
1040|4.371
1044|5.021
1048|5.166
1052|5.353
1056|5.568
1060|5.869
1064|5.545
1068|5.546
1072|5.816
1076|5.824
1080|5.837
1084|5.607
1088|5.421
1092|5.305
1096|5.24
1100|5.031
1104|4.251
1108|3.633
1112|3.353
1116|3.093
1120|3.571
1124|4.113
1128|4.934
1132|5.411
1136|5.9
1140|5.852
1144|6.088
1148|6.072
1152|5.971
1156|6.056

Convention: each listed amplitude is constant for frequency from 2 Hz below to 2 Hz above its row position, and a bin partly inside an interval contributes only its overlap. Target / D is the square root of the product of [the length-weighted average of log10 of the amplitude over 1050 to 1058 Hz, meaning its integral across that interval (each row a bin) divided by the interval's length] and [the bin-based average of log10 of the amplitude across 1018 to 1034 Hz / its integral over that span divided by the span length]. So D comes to 0.68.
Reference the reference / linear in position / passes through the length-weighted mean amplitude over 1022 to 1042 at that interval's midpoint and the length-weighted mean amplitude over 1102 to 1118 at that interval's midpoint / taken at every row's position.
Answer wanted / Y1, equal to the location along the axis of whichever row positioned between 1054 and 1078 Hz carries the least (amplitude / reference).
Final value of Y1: 1056 Hz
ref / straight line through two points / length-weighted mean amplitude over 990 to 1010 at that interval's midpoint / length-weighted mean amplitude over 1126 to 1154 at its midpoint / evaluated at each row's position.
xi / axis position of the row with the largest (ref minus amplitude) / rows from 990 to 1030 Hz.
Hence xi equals 1028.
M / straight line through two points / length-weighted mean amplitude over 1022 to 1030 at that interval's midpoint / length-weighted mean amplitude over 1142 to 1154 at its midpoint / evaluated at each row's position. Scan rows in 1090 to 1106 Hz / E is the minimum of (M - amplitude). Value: -0.2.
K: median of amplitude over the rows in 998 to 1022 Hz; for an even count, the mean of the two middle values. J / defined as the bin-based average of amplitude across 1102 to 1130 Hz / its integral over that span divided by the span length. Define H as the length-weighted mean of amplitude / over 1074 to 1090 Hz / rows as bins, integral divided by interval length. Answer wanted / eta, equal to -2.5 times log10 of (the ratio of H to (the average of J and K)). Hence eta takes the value -0.18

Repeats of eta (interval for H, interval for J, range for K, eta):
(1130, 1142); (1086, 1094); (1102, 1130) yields -0.26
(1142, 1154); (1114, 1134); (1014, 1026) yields -0.31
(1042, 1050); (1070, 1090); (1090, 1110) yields 0.06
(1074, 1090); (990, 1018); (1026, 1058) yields -0.08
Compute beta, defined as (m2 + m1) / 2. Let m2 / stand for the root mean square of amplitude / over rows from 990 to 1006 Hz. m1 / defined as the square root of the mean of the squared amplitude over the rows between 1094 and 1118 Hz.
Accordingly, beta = 5.1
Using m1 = 4.2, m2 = 6.0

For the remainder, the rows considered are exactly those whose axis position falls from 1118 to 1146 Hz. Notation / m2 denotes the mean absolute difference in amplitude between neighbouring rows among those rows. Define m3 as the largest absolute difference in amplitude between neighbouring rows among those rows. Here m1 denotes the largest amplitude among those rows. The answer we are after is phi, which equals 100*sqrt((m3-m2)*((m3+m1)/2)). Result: 115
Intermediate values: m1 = 6.088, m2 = 0.44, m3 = 0.82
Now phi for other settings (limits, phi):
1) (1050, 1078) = 65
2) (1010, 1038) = 82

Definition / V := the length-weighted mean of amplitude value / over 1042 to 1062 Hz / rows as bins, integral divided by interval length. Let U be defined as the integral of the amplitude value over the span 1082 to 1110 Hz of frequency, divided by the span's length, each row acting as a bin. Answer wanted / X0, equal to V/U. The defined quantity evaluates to 1.10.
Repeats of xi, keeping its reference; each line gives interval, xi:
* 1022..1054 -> 1032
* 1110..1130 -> 1116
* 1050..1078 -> 1052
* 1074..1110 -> 1108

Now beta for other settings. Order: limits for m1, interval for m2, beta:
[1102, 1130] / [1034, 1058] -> 4.4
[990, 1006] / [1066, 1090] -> 5.8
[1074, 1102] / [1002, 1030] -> 5.3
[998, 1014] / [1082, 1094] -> 5.7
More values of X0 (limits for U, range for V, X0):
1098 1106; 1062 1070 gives 1.19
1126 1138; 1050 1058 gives 1.01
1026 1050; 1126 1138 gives 1.24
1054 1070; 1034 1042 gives 0.73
